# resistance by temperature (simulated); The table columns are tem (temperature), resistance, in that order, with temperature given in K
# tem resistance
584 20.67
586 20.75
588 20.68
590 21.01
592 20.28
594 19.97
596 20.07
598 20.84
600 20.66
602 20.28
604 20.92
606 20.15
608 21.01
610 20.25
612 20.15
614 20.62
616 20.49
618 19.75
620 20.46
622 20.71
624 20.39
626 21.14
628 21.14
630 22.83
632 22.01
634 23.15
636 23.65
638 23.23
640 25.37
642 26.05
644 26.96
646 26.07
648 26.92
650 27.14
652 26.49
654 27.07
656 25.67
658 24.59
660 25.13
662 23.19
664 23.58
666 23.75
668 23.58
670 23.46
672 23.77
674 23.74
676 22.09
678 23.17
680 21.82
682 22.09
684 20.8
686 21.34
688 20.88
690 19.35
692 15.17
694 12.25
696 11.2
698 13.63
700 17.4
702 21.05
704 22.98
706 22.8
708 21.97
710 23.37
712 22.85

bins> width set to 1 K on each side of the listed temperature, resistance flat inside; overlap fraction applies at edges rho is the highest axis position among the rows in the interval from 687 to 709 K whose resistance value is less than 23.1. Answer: 708 K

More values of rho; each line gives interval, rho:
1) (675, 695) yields 694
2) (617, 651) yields 632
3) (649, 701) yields 700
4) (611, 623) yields 622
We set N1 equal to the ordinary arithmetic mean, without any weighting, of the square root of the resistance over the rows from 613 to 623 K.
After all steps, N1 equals 4.52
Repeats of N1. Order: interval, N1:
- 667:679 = 4.83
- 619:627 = 4.55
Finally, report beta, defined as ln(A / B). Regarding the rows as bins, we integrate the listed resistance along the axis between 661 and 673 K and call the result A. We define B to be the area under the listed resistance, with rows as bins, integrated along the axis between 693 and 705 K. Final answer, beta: 0.36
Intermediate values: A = 283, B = 197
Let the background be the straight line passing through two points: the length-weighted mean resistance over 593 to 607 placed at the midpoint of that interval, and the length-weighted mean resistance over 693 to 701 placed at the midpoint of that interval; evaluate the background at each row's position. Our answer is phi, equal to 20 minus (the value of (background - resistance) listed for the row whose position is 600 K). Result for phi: 20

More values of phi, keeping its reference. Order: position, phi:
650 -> 30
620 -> 21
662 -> 27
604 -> 21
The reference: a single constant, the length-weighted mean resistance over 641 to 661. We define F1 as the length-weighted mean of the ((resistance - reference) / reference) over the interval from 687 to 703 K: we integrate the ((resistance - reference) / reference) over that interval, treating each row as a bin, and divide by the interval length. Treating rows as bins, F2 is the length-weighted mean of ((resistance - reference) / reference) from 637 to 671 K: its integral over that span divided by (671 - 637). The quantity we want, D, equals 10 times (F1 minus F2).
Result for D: -3.4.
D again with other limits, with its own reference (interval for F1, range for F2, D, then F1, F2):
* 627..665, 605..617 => 1.6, -0.06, -0.220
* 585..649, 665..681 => -0.5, -0.17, -0.116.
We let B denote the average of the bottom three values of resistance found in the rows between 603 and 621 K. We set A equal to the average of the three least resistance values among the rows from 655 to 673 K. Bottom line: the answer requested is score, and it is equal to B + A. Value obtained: 43.4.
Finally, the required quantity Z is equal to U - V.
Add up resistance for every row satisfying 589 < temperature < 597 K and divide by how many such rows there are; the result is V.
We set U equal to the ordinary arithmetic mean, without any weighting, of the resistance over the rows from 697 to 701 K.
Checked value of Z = -5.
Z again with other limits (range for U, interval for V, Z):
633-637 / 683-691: 3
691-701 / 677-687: -8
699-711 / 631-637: -1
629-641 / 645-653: -3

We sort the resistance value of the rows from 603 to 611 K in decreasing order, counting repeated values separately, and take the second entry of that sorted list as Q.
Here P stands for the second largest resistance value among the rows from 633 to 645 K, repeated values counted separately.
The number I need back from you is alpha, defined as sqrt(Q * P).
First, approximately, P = 26.05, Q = 20.92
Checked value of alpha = 23.3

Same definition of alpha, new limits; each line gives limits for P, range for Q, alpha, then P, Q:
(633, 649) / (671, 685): 25.3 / 26.92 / 23.74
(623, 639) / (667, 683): 23.5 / 23.23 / 23.74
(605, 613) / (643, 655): 23.4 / 20.25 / 27.07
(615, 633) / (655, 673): 23.5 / 22.01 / 25.13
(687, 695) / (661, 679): 21.4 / 19.35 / 23.75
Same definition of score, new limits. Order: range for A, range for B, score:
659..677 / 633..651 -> 46.3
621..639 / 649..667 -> 44.3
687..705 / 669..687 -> 33.7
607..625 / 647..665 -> 43.8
